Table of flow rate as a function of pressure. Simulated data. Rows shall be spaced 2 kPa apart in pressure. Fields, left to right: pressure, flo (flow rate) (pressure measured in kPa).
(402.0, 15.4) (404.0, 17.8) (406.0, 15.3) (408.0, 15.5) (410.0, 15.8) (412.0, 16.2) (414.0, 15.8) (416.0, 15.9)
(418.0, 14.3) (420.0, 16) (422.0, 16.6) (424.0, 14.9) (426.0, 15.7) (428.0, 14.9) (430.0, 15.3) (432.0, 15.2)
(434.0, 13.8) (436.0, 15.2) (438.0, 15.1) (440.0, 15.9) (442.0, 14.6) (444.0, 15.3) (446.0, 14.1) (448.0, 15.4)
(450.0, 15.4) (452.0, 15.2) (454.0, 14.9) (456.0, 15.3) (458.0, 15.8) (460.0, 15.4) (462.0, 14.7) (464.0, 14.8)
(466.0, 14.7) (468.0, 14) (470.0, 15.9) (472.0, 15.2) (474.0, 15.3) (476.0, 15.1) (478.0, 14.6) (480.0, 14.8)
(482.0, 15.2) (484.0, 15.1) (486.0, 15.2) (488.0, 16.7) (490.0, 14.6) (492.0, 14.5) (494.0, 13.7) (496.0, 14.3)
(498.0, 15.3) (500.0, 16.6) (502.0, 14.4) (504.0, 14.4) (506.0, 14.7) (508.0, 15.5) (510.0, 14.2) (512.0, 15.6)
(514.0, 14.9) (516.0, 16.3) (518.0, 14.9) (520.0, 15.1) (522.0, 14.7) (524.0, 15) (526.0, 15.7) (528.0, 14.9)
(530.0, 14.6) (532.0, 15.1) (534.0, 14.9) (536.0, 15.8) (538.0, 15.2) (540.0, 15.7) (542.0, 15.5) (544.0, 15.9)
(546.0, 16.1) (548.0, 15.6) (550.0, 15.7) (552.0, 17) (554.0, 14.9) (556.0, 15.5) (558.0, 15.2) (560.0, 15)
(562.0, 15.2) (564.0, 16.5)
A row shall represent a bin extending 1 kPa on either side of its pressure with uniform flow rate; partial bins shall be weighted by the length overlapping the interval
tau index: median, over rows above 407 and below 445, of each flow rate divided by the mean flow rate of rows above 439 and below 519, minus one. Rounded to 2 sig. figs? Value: 0.016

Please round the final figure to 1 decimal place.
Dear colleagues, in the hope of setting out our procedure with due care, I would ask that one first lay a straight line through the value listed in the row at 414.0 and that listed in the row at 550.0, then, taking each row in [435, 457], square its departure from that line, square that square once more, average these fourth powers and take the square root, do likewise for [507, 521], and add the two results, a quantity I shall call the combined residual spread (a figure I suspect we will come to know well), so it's 2.0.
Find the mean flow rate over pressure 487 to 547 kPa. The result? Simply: 15.16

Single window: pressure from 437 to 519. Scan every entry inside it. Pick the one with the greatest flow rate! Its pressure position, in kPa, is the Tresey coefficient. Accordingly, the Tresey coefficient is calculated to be 488.0 kPa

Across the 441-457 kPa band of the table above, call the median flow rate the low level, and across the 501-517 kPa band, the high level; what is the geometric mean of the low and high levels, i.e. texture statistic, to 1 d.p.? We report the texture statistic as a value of 15.0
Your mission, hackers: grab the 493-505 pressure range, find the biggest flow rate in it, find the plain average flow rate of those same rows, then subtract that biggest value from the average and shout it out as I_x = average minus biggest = -1.82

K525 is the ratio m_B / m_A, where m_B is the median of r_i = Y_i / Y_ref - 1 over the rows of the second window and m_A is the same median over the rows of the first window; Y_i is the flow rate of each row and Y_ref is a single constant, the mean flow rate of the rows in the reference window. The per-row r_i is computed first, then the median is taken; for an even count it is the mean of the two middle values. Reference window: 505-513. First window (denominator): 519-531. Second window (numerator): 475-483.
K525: 1.0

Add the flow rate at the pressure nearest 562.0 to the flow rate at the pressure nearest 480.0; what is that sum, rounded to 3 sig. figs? 30.0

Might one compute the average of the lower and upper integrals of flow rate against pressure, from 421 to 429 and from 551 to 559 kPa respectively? 125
